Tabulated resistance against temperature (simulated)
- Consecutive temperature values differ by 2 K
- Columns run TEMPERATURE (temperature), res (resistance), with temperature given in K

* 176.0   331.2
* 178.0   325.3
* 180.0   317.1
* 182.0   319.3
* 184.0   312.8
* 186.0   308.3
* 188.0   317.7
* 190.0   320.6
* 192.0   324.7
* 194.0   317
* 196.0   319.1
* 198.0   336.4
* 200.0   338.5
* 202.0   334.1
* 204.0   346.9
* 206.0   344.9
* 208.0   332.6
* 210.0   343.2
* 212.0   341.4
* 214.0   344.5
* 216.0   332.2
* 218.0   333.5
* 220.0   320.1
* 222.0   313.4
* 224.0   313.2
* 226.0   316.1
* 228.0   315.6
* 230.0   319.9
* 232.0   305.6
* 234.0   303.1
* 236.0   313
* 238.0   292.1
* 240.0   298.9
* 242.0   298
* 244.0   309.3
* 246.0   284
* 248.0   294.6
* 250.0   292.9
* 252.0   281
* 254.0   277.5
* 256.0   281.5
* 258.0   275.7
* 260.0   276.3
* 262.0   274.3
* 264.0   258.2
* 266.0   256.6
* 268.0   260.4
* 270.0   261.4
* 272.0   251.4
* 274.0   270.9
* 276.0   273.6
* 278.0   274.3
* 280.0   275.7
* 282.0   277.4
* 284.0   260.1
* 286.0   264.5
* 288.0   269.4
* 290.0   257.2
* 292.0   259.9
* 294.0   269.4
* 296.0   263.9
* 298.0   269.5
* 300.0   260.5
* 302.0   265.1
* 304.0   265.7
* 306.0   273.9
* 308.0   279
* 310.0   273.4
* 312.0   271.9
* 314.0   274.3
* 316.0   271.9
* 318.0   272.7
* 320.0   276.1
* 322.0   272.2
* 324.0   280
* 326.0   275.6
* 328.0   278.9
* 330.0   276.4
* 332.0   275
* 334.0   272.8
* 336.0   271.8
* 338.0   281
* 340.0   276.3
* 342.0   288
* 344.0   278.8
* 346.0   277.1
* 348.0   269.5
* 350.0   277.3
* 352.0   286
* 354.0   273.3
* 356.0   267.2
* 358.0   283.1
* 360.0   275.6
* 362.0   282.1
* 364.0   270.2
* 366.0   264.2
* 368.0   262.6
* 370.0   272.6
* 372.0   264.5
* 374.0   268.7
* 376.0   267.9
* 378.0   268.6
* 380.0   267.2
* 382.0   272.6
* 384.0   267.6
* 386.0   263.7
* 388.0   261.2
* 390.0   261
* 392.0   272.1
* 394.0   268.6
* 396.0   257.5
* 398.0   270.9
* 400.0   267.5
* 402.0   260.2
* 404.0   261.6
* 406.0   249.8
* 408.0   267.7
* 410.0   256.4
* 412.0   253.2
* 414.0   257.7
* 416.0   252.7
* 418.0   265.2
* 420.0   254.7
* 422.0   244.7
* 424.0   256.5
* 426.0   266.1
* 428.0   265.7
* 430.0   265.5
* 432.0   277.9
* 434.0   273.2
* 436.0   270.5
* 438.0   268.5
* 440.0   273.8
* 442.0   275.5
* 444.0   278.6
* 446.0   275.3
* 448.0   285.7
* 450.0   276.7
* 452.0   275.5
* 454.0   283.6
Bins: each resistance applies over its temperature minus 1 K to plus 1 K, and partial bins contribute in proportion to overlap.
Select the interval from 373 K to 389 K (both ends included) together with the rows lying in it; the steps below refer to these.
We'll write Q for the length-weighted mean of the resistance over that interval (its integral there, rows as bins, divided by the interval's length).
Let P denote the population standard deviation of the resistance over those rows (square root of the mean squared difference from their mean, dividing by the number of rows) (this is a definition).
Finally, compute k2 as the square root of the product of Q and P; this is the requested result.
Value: 29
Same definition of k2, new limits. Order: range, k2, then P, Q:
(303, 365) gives 37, 5.0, 276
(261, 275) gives 44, 7.5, 262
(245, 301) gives 54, 10.7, 270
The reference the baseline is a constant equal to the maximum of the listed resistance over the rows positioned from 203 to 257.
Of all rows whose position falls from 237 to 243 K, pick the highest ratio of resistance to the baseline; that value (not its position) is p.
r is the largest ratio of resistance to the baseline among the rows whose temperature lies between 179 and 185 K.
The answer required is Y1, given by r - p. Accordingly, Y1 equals 0.06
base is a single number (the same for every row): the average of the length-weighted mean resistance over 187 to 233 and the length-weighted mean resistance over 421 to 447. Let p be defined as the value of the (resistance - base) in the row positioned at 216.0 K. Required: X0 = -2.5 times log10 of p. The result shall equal -3.8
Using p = 34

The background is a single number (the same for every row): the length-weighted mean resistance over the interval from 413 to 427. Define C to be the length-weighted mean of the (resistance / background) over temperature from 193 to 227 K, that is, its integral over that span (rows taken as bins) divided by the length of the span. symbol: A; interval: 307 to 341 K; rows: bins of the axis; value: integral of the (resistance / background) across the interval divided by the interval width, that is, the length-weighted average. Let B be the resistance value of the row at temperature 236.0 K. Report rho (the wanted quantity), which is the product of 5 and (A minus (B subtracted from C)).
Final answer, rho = 1564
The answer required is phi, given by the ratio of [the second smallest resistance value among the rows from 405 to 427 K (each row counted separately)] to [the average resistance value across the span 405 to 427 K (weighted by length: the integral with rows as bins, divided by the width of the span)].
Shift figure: 0.973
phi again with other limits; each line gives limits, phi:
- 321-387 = 0.964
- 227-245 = 0.973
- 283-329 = 0.963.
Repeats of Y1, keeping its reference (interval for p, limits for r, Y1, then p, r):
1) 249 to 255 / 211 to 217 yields 0.15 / 0.84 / 0.993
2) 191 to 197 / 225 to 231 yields -0.01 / 0.94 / 0.922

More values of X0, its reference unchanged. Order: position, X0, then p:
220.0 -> -3.4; 22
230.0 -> -3.4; 22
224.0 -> -3.0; 15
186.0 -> -2.5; 10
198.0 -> -4.0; 38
